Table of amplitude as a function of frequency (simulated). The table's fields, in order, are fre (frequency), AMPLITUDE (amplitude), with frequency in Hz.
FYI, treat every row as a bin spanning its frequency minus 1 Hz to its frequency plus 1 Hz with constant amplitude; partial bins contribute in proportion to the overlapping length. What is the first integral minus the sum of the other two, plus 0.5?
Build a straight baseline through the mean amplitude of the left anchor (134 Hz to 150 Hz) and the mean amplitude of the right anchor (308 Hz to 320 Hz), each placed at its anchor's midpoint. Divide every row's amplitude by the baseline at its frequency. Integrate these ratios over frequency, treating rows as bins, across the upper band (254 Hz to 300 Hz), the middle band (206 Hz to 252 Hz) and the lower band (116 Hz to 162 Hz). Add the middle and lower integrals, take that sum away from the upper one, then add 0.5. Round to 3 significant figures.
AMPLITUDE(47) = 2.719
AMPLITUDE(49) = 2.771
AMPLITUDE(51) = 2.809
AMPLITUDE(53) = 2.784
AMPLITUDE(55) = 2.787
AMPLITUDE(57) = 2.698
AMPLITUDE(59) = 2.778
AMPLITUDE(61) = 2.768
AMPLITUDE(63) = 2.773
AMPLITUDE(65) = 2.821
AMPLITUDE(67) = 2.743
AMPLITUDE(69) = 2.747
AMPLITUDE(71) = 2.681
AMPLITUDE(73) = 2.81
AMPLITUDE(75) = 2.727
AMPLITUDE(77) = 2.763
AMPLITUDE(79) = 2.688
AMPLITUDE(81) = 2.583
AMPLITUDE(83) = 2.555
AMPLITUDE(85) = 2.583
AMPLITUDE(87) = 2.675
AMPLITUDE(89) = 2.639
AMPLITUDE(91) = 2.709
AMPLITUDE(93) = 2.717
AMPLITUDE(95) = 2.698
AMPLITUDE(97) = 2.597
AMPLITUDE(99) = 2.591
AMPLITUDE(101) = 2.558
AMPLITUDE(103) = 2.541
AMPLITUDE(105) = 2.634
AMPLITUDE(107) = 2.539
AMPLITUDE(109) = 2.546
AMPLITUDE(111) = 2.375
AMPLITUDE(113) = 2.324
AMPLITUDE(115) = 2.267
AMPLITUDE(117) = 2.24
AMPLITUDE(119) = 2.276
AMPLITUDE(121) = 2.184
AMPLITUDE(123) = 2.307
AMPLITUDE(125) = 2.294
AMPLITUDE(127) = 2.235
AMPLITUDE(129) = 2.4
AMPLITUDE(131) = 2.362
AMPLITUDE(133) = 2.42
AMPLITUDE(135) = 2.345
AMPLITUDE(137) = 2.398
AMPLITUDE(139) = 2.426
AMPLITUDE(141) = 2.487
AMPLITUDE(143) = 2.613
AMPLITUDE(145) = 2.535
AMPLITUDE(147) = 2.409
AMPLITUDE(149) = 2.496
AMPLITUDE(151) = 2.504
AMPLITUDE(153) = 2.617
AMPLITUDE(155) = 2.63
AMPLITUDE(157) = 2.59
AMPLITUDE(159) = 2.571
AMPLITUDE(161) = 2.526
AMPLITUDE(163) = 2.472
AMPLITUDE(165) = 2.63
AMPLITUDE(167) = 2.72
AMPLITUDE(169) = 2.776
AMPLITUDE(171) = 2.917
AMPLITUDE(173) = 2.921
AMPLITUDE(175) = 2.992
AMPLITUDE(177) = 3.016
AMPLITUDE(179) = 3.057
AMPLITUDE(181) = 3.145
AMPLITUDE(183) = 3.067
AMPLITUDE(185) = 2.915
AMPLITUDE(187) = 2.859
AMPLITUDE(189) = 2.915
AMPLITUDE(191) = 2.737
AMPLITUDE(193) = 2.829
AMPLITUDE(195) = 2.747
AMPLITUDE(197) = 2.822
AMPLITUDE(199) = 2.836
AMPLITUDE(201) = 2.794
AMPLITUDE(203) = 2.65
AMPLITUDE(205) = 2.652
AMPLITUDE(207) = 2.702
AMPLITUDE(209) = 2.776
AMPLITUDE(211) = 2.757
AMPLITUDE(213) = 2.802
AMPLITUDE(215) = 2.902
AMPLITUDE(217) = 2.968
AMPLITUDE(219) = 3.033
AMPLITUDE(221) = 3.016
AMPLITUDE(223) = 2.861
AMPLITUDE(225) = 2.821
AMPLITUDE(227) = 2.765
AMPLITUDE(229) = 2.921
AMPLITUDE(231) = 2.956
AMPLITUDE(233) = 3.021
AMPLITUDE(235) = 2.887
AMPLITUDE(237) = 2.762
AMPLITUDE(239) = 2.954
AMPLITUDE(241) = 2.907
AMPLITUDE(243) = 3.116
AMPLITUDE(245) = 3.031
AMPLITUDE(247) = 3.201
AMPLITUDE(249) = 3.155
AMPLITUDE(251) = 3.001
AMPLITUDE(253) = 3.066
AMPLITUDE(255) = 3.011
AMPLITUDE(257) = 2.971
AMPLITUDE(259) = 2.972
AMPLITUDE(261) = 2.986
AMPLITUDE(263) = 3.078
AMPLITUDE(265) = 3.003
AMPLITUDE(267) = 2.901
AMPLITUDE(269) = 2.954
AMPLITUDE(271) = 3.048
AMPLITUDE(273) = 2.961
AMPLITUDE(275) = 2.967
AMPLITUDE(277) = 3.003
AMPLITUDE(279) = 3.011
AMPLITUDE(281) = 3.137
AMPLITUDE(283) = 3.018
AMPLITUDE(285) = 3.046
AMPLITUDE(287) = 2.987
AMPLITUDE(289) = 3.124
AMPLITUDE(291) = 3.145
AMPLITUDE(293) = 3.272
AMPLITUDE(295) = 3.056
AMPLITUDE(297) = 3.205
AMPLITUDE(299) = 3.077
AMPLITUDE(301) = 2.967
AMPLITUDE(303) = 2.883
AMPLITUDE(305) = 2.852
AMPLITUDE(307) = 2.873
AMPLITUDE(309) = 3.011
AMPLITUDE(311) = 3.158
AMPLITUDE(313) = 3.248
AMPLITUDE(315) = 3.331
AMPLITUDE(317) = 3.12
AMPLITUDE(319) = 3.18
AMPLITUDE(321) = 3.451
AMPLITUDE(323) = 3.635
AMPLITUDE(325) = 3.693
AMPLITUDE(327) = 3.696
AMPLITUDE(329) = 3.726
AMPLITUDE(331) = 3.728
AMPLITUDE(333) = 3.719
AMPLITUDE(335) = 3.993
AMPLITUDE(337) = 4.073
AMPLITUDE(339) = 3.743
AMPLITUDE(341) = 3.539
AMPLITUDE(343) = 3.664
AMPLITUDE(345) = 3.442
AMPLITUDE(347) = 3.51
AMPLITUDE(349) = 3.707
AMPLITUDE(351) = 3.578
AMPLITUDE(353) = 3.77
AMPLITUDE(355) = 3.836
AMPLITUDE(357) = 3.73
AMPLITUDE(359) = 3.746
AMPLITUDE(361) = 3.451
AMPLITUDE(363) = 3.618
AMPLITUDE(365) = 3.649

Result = -46.4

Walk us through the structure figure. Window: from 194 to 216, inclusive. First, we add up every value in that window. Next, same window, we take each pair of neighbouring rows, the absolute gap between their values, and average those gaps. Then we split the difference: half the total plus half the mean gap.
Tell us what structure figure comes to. 15.2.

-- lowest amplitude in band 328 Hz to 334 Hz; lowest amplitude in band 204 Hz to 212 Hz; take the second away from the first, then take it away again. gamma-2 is -1.6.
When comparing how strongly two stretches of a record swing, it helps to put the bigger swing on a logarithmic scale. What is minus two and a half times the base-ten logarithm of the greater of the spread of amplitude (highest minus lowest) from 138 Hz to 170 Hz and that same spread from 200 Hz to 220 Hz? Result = 1.0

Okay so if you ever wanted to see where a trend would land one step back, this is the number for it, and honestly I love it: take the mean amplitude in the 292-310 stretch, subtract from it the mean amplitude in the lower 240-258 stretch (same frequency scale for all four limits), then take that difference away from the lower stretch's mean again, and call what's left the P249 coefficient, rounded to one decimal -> 3.1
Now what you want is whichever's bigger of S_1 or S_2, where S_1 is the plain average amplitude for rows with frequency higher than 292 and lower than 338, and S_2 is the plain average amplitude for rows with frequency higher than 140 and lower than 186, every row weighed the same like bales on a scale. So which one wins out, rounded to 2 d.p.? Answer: 3.35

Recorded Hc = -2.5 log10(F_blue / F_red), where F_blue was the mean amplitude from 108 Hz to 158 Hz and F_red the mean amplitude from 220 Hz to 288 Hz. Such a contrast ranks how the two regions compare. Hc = 0.232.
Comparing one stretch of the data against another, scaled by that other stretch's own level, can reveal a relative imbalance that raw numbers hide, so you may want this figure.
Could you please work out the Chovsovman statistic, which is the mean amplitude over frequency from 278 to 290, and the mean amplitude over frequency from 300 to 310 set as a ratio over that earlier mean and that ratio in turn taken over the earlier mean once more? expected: 0.31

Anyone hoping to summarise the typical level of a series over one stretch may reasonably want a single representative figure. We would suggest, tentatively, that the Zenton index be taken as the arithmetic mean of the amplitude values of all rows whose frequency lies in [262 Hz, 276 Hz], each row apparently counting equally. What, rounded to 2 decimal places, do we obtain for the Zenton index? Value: 2.99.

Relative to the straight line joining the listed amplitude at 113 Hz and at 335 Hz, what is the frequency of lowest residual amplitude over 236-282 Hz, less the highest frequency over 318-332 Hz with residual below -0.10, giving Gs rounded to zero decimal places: -64 Hz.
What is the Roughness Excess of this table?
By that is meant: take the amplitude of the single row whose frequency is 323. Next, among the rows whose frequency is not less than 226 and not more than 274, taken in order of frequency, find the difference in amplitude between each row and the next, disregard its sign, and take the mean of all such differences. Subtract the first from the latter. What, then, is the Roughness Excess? -3.5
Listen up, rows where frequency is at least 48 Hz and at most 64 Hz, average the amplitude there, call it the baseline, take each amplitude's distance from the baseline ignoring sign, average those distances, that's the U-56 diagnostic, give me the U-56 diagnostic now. 0.019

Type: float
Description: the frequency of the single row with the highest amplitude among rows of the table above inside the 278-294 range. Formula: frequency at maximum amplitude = 293 Hz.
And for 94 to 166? 95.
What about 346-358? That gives 355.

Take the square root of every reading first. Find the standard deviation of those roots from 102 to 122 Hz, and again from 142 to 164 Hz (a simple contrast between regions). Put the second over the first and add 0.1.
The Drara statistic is 0.53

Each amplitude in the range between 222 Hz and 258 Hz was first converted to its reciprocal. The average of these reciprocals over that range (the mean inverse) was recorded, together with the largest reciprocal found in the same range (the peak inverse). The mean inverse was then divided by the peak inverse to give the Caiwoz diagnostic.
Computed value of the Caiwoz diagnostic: 0.932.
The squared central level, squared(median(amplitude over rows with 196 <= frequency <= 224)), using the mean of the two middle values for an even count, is 7.9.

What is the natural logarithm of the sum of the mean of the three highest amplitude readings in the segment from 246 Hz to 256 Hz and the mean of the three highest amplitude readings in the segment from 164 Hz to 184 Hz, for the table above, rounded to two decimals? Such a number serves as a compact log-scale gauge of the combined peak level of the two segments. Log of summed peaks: 1.83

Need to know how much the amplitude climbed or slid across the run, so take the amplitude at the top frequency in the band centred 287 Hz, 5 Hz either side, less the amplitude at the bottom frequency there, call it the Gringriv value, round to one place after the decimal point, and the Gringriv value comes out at 0.1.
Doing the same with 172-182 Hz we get 0.2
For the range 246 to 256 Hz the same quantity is -0.2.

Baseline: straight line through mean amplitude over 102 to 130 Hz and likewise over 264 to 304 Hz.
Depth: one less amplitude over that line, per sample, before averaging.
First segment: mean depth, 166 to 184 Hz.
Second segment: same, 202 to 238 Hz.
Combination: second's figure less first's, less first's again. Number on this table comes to 0.25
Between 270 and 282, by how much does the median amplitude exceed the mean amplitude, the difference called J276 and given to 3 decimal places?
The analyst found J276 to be -0.014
